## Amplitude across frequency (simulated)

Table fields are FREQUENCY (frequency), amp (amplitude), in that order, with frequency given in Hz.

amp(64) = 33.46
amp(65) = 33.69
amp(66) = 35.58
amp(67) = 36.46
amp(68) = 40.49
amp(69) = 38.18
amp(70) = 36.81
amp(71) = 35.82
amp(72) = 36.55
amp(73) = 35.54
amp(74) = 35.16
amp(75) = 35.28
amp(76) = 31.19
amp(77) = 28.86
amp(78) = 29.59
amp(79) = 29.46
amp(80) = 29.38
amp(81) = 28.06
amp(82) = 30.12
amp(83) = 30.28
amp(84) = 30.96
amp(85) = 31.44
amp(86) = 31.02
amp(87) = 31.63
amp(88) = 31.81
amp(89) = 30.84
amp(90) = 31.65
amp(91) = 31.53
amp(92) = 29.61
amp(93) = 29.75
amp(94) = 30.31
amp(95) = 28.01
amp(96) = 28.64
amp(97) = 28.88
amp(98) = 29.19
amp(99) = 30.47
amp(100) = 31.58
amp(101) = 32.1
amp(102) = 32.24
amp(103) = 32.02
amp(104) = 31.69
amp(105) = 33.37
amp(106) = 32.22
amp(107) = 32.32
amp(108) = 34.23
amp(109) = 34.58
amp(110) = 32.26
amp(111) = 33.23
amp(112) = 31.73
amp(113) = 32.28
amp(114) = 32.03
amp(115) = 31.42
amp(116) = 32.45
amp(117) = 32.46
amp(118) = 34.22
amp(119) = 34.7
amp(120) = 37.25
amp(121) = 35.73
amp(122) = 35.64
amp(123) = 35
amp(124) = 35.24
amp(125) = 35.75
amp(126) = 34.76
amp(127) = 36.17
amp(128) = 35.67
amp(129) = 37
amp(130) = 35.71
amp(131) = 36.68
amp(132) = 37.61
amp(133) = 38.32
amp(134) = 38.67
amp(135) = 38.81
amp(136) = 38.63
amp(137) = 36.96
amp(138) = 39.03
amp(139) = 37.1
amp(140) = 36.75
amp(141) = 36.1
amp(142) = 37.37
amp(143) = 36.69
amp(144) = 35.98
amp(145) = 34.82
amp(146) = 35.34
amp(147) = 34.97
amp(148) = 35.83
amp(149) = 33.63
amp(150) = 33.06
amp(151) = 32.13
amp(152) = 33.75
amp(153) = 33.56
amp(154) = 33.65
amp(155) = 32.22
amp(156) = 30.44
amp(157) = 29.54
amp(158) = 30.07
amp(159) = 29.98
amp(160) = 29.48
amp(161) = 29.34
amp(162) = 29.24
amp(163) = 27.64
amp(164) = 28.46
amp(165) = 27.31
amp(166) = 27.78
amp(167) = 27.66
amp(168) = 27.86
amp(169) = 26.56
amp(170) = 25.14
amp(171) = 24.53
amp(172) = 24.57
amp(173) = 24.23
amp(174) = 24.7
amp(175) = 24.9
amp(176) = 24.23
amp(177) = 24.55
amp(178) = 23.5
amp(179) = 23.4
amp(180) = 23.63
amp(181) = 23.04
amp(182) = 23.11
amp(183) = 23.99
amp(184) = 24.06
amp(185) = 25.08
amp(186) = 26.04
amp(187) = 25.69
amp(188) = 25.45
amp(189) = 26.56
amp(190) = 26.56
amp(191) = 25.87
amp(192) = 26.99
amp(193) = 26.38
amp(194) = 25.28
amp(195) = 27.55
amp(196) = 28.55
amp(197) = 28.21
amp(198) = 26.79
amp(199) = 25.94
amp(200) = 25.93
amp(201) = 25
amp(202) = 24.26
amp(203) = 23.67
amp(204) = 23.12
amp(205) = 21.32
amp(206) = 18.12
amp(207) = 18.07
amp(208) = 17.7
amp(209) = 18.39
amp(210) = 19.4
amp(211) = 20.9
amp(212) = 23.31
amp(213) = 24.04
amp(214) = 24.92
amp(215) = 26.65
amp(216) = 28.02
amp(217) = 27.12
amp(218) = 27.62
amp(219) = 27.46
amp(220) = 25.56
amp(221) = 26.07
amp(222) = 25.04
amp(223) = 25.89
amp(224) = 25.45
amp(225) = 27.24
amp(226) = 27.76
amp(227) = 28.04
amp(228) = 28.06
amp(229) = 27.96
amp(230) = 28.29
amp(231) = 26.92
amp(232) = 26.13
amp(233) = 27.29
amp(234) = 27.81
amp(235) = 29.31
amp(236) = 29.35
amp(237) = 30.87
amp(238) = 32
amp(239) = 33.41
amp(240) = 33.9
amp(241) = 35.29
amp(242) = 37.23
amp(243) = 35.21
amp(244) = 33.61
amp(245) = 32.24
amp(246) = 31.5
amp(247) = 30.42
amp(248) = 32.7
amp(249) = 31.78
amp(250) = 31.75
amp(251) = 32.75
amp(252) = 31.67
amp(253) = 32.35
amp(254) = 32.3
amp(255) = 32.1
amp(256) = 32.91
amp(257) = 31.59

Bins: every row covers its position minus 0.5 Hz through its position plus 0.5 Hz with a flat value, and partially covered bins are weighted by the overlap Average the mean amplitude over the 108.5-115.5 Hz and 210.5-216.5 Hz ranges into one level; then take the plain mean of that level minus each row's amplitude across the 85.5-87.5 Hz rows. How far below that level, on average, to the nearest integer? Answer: -3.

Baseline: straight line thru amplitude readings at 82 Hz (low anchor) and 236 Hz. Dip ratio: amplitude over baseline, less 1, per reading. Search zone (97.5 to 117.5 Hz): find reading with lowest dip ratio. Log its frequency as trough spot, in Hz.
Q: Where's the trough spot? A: 98 Hz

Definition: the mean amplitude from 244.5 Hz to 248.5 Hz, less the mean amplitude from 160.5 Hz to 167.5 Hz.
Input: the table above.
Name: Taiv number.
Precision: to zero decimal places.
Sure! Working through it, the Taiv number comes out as 4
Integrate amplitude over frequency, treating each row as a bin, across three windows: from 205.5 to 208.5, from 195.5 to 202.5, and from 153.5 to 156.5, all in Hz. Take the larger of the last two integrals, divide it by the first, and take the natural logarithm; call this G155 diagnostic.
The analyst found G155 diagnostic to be 1.2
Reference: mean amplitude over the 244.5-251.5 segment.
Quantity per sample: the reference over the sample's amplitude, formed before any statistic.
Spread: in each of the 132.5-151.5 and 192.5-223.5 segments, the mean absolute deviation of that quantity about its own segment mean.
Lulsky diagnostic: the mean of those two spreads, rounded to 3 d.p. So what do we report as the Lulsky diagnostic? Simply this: 0.100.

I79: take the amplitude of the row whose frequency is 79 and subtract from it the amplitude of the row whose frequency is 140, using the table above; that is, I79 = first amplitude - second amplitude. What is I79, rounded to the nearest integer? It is -7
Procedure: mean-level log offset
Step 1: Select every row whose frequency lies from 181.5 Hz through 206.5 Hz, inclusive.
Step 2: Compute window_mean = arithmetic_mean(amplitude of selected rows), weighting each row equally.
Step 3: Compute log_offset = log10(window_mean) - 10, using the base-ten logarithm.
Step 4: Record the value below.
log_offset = -8.60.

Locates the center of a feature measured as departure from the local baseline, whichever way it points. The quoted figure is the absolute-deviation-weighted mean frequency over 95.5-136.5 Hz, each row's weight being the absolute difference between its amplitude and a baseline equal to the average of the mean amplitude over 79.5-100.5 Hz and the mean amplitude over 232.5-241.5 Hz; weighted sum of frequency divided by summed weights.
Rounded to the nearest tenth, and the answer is 122.6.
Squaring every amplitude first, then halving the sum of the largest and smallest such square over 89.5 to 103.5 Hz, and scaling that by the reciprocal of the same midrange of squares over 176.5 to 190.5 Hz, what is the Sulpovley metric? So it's 1.5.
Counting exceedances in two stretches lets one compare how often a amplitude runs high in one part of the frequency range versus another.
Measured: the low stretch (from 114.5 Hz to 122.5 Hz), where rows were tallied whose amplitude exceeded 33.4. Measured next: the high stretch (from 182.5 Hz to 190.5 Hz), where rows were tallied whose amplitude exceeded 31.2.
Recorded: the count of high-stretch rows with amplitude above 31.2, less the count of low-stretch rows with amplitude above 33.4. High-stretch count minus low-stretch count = -5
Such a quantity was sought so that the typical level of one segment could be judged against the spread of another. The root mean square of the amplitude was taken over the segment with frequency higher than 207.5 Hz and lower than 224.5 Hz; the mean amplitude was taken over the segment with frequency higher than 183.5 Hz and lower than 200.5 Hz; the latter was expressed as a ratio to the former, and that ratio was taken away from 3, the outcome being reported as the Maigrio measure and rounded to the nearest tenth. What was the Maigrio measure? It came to 1.9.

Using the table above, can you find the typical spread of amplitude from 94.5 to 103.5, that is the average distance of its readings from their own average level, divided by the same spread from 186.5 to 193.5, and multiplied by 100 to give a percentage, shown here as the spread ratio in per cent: 318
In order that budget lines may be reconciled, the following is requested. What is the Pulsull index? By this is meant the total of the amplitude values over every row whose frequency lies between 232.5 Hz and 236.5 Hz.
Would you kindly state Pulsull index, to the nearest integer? 114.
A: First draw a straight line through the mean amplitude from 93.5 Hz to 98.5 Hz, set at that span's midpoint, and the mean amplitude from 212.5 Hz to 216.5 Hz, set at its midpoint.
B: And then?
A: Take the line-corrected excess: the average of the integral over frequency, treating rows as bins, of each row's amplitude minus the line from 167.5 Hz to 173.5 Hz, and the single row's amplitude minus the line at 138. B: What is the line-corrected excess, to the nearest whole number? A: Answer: 1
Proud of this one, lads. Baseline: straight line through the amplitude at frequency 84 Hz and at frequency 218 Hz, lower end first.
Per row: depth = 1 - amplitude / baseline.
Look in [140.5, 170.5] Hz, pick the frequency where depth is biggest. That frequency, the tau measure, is 170 Hz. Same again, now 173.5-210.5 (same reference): 208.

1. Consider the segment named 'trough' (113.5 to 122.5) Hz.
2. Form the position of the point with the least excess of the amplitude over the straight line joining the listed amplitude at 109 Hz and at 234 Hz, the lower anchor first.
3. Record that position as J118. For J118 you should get 115 Hz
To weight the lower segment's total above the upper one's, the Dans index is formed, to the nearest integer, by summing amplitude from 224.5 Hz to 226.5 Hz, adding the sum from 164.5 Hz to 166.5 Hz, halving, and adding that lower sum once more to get 110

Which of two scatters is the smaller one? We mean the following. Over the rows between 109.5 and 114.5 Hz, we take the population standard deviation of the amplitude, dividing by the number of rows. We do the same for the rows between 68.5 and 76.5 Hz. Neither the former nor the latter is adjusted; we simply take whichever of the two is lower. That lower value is 0.50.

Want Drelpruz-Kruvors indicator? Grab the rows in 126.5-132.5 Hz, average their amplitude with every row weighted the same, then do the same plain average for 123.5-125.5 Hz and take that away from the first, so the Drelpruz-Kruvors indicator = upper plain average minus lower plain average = 1.0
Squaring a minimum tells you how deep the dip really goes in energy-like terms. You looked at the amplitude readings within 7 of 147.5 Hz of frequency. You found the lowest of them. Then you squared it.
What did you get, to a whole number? 1032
